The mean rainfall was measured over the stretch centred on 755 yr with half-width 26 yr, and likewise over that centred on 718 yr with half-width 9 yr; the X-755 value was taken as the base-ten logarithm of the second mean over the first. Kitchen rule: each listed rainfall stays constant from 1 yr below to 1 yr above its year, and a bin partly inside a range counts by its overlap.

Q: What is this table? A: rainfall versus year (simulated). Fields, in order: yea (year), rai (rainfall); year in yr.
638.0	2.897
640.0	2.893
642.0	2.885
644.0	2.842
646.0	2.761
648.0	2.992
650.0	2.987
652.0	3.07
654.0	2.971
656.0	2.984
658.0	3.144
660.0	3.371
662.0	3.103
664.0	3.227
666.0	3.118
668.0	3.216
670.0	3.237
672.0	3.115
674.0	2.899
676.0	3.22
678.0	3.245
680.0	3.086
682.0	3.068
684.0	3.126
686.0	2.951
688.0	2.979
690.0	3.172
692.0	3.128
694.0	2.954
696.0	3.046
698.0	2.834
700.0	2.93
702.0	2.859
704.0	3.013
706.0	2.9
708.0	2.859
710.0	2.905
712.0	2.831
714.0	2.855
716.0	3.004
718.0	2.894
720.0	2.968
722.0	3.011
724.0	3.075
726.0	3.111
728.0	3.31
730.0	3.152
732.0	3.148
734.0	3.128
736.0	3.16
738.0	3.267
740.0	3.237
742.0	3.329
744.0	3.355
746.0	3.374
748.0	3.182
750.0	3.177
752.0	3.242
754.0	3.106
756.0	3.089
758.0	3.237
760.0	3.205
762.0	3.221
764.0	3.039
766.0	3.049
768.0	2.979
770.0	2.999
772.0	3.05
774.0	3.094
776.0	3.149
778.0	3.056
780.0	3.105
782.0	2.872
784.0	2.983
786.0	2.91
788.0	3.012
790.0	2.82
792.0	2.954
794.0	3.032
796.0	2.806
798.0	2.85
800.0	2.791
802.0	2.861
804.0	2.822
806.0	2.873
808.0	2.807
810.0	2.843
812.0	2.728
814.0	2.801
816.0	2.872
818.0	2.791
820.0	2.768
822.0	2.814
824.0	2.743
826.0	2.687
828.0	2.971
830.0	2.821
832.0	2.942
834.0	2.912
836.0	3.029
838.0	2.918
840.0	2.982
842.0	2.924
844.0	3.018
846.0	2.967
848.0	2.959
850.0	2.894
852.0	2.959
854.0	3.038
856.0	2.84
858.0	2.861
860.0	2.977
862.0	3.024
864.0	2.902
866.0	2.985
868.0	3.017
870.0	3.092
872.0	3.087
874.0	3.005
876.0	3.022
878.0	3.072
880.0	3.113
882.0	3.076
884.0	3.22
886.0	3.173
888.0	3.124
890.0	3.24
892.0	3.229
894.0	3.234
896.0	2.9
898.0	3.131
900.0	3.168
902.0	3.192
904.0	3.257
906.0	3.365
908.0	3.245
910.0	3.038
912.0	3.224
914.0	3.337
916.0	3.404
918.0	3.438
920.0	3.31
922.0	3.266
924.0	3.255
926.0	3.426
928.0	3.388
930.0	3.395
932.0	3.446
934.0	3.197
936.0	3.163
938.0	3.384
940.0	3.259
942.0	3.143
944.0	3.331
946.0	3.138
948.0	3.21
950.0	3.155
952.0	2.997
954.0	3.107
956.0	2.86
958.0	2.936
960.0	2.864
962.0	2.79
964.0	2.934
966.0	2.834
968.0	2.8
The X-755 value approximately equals -0.028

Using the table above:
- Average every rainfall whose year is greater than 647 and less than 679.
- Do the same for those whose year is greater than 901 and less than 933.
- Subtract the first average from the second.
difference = 0.19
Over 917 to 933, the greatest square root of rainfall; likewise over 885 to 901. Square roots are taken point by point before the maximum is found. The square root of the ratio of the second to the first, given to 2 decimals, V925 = 0.98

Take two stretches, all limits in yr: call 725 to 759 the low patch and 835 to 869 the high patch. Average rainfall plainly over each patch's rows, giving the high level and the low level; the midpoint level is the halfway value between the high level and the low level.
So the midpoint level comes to 3.09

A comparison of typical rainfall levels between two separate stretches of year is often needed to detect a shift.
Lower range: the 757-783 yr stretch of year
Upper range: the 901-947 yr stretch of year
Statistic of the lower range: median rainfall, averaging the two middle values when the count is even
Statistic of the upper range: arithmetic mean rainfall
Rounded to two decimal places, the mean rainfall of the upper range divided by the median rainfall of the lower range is 1.08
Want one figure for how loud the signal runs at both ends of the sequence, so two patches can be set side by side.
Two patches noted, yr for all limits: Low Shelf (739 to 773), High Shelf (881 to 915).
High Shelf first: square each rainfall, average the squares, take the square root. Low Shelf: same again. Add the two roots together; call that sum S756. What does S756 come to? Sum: 6.36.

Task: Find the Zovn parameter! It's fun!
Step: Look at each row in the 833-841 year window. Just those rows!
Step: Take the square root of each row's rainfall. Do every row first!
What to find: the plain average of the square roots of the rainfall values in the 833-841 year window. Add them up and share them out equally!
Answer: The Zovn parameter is 1.72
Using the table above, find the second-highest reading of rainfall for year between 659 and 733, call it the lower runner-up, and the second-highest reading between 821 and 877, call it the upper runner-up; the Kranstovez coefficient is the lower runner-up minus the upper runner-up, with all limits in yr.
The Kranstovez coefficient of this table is 0.22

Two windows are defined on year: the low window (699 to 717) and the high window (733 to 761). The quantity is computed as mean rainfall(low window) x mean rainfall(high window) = 9.36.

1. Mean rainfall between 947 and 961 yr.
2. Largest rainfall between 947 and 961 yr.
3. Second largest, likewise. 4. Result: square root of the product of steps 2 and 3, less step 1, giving 0.164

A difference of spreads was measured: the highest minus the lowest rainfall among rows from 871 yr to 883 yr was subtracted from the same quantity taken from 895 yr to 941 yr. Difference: 0.44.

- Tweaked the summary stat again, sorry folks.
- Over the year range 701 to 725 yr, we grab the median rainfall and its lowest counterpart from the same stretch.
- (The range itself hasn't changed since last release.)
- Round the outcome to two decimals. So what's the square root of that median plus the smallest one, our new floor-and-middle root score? 2.39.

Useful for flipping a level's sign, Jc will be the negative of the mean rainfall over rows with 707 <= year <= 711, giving -2.9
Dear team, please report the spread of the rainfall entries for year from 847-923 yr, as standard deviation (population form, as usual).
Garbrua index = 0.15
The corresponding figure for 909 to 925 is 0.12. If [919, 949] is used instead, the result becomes 0.10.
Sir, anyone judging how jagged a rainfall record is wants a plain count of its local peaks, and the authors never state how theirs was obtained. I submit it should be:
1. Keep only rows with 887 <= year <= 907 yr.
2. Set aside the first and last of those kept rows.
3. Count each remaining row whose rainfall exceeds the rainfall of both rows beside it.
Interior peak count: 2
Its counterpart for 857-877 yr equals 2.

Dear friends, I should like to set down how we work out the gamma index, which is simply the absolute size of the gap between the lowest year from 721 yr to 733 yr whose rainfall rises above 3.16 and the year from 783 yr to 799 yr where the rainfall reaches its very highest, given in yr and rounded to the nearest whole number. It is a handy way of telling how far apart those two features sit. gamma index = 66 yr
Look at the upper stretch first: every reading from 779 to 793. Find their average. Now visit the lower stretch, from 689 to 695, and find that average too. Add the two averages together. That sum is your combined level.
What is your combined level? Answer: 6.04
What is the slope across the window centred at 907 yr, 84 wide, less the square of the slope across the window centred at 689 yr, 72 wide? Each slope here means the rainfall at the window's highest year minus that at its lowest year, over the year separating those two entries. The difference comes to 0.0027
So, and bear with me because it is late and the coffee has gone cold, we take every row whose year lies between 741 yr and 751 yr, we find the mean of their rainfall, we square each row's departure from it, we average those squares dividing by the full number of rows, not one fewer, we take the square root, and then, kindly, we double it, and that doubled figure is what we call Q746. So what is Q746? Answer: 0.172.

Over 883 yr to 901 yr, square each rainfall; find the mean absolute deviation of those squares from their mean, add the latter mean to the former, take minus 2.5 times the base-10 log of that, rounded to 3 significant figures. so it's -2.54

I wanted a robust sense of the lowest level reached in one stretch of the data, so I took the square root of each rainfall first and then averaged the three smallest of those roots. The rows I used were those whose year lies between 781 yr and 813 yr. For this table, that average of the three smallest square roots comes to 1.67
